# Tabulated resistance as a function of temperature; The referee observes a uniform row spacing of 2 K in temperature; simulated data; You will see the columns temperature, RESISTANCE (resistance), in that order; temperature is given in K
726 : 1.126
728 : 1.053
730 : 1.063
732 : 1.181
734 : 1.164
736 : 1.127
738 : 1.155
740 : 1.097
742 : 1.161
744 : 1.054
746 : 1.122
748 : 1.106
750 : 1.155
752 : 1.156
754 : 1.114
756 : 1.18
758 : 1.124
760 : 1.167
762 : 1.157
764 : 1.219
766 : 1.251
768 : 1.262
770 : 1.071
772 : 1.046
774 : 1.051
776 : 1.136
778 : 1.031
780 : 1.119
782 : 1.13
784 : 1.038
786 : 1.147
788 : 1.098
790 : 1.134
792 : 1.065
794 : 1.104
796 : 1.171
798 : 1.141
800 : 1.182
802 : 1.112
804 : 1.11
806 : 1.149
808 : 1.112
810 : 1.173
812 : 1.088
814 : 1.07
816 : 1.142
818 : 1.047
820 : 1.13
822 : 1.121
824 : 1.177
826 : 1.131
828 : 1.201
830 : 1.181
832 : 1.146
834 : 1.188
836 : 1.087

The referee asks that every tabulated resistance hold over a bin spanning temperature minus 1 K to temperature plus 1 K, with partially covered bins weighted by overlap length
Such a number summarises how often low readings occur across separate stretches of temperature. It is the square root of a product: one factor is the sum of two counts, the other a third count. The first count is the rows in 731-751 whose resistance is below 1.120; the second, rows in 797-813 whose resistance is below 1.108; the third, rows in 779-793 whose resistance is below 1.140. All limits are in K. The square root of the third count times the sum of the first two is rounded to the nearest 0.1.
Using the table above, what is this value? 4.9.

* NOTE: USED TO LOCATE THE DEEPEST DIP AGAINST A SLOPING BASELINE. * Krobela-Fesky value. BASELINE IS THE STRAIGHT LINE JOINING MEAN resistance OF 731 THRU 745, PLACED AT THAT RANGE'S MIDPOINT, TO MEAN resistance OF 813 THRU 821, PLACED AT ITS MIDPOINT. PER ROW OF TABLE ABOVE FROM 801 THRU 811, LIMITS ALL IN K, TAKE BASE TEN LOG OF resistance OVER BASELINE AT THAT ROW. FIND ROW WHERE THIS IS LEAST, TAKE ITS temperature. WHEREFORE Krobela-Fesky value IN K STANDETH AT 804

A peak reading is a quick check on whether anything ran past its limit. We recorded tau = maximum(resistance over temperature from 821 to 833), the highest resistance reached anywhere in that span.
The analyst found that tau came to 1.201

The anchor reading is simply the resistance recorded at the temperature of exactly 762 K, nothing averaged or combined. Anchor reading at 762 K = 1.157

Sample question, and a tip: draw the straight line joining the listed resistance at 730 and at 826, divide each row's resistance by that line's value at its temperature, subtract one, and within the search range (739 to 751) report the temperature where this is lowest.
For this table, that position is 744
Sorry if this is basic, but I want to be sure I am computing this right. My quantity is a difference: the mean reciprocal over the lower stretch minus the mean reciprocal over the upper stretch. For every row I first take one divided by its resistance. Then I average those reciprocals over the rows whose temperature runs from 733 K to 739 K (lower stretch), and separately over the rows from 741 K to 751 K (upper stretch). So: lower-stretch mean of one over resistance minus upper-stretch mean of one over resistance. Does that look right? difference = -0.024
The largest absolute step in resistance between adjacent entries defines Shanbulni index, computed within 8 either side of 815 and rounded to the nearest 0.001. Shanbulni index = 0.095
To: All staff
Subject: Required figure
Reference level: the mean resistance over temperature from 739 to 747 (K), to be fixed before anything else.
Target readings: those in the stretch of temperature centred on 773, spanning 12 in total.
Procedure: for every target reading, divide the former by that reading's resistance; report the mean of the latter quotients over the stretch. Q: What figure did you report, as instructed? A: 1.013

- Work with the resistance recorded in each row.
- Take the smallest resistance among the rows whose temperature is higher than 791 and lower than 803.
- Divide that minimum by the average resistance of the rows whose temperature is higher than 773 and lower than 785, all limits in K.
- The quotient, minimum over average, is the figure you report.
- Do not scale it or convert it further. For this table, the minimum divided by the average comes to 0.982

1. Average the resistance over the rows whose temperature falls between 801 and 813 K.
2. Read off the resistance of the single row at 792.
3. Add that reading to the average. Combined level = 2.19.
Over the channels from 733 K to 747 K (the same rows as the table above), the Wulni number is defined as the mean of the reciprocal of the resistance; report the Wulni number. 0.889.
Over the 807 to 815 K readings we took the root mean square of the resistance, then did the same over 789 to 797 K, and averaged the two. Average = 1.12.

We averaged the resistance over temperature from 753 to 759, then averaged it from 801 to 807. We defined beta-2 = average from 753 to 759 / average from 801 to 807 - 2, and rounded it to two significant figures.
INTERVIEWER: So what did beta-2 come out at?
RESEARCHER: -0.99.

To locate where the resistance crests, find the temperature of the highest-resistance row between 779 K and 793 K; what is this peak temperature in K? 786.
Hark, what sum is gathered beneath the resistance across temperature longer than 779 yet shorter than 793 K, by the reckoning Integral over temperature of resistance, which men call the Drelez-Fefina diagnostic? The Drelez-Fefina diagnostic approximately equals 15.5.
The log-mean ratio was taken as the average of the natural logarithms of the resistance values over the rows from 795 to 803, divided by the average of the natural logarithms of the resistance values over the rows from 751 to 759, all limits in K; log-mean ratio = 1.05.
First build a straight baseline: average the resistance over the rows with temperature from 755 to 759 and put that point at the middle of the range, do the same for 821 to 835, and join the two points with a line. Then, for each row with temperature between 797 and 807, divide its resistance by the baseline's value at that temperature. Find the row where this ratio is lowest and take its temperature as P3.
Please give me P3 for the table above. 804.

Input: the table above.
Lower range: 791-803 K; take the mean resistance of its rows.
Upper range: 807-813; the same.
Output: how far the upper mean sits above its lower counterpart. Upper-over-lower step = -0.0048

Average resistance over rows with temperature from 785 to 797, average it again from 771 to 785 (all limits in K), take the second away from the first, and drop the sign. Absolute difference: 0.041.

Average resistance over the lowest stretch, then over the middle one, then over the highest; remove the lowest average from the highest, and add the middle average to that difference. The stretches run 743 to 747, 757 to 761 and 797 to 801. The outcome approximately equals 1.22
